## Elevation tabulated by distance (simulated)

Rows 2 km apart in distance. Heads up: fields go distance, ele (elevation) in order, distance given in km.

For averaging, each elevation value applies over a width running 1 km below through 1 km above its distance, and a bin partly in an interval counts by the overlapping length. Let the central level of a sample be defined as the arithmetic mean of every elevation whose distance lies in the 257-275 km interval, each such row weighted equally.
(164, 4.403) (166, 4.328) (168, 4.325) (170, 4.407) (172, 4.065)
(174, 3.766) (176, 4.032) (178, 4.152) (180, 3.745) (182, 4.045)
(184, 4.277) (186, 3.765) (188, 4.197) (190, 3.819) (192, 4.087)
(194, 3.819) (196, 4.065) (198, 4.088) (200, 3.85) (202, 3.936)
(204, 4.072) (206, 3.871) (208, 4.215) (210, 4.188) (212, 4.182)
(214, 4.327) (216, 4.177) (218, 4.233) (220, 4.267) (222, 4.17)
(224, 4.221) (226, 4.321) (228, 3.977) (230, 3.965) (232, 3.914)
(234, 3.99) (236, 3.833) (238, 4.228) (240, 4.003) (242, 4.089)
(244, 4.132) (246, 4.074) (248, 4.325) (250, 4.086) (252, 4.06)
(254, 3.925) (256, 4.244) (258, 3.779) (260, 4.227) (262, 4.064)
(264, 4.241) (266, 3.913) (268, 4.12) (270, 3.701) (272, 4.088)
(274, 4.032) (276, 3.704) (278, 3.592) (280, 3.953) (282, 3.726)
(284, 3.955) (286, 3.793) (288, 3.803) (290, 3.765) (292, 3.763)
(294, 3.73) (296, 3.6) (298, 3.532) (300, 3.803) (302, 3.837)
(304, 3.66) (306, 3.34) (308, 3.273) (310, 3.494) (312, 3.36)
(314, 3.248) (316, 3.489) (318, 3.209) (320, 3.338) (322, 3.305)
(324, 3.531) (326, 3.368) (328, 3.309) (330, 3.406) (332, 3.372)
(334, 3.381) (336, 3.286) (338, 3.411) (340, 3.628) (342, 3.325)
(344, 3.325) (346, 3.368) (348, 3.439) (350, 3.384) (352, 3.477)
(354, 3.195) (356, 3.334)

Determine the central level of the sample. 4.02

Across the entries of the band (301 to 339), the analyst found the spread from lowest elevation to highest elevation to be 0.63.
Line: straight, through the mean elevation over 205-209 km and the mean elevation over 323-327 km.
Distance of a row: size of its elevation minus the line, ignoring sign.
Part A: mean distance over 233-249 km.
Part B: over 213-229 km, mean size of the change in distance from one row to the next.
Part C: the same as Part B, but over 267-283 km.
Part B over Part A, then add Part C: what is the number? 0.75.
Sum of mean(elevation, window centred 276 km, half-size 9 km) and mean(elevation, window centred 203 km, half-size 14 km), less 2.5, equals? 5.42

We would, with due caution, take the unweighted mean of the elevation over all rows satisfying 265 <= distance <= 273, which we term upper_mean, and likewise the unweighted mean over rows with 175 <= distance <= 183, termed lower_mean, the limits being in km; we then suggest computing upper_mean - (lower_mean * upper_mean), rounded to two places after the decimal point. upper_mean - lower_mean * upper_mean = -11.84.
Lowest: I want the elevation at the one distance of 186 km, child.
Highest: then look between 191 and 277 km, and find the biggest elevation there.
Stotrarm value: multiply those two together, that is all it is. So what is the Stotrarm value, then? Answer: 16.3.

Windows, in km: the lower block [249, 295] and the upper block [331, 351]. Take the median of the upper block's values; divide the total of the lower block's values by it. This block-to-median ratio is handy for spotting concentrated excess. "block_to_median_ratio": 27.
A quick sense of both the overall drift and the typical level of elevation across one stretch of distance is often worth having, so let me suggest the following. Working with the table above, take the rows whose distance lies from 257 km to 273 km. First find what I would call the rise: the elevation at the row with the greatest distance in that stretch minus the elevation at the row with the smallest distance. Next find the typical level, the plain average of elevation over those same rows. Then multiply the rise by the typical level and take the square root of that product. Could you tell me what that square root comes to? 1.1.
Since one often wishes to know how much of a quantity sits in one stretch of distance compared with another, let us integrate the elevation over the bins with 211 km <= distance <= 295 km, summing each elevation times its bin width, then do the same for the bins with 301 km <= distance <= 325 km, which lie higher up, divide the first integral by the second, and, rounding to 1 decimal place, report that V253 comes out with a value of 4.1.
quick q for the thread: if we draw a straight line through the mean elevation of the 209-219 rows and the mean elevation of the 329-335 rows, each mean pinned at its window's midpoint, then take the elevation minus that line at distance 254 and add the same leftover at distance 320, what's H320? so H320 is -0.1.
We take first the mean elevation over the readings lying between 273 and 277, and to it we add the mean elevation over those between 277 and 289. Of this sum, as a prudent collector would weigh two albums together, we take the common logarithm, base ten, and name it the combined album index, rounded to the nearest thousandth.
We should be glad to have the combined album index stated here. 0.885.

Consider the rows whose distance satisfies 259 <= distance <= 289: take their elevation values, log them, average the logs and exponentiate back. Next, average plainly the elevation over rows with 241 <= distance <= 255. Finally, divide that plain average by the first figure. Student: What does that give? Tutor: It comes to 1.04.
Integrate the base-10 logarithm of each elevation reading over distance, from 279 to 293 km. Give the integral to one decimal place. 8.2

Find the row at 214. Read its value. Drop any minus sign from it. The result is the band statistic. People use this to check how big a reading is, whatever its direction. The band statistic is 4.33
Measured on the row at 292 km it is 3.76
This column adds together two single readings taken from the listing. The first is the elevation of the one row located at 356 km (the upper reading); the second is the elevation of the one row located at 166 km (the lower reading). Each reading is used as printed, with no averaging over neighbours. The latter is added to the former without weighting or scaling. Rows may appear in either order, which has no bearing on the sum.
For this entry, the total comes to 7.7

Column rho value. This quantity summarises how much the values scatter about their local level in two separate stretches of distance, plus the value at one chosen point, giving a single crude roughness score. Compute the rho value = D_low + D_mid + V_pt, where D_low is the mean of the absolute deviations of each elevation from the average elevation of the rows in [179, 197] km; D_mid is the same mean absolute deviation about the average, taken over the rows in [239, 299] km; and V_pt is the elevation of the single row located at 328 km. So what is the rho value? 3.664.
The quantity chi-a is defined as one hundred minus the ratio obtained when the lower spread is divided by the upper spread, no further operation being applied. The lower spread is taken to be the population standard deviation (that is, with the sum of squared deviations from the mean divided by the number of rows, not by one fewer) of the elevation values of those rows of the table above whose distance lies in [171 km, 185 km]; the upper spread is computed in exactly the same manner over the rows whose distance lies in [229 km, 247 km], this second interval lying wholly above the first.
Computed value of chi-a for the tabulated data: 98.4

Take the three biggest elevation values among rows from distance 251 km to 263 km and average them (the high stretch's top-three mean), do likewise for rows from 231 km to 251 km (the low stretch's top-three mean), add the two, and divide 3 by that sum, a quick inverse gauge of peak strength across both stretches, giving 0.357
